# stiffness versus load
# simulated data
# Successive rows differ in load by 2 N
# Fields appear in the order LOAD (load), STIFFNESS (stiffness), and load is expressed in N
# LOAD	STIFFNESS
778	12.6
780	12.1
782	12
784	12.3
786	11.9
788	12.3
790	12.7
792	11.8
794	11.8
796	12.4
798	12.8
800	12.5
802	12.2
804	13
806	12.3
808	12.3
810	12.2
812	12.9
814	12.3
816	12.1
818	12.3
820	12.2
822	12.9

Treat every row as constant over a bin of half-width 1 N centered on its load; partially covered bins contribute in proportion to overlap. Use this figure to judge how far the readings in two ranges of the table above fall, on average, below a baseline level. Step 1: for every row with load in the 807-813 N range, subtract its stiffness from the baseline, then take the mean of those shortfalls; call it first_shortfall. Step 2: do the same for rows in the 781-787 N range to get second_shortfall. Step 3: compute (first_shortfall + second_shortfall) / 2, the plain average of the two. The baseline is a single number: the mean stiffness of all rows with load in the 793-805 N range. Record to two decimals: 0.18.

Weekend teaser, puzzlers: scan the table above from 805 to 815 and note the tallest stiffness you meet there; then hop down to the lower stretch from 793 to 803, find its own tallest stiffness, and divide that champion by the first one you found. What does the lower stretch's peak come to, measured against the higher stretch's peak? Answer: 0.99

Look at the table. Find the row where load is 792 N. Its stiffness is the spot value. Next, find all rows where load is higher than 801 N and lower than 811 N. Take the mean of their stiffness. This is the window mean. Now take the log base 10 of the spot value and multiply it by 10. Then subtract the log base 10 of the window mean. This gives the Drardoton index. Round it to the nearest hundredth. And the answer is 9.63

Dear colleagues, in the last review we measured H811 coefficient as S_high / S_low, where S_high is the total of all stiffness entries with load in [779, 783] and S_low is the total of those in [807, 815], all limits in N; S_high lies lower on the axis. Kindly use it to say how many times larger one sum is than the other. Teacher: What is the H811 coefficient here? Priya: 0.48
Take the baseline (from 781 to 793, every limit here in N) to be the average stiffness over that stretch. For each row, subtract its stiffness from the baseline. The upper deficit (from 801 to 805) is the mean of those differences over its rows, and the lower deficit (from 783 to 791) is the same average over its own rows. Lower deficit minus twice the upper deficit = 0.7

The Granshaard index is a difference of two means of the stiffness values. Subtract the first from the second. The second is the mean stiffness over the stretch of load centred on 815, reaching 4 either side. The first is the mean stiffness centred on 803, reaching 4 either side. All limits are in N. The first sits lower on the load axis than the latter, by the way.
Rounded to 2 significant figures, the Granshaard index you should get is -0.10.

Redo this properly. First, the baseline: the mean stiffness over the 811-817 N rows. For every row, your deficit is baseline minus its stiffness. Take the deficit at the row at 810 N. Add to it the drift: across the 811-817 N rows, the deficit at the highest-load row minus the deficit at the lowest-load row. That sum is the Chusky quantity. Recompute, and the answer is 1.0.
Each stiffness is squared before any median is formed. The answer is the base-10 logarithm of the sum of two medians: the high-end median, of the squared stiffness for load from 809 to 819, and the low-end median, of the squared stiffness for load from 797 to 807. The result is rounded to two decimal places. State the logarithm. 2.49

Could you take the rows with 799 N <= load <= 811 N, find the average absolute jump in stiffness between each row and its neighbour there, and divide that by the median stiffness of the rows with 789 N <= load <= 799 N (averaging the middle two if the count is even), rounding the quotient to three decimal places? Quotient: 0.031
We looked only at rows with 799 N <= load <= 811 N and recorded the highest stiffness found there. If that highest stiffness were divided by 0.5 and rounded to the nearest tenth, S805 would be 26.0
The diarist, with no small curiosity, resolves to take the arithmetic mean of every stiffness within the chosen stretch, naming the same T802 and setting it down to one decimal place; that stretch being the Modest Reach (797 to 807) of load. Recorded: 12.6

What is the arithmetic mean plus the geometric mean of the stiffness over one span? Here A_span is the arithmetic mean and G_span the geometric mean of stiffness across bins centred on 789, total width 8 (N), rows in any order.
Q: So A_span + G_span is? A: 24.3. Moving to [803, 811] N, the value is 24.9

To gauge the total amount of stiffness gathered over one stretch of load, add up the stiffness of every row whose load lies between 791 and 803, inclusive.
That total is 73.5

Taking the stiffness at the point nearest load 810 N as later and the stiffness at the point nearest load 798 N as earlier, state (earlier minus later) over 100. 0.006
